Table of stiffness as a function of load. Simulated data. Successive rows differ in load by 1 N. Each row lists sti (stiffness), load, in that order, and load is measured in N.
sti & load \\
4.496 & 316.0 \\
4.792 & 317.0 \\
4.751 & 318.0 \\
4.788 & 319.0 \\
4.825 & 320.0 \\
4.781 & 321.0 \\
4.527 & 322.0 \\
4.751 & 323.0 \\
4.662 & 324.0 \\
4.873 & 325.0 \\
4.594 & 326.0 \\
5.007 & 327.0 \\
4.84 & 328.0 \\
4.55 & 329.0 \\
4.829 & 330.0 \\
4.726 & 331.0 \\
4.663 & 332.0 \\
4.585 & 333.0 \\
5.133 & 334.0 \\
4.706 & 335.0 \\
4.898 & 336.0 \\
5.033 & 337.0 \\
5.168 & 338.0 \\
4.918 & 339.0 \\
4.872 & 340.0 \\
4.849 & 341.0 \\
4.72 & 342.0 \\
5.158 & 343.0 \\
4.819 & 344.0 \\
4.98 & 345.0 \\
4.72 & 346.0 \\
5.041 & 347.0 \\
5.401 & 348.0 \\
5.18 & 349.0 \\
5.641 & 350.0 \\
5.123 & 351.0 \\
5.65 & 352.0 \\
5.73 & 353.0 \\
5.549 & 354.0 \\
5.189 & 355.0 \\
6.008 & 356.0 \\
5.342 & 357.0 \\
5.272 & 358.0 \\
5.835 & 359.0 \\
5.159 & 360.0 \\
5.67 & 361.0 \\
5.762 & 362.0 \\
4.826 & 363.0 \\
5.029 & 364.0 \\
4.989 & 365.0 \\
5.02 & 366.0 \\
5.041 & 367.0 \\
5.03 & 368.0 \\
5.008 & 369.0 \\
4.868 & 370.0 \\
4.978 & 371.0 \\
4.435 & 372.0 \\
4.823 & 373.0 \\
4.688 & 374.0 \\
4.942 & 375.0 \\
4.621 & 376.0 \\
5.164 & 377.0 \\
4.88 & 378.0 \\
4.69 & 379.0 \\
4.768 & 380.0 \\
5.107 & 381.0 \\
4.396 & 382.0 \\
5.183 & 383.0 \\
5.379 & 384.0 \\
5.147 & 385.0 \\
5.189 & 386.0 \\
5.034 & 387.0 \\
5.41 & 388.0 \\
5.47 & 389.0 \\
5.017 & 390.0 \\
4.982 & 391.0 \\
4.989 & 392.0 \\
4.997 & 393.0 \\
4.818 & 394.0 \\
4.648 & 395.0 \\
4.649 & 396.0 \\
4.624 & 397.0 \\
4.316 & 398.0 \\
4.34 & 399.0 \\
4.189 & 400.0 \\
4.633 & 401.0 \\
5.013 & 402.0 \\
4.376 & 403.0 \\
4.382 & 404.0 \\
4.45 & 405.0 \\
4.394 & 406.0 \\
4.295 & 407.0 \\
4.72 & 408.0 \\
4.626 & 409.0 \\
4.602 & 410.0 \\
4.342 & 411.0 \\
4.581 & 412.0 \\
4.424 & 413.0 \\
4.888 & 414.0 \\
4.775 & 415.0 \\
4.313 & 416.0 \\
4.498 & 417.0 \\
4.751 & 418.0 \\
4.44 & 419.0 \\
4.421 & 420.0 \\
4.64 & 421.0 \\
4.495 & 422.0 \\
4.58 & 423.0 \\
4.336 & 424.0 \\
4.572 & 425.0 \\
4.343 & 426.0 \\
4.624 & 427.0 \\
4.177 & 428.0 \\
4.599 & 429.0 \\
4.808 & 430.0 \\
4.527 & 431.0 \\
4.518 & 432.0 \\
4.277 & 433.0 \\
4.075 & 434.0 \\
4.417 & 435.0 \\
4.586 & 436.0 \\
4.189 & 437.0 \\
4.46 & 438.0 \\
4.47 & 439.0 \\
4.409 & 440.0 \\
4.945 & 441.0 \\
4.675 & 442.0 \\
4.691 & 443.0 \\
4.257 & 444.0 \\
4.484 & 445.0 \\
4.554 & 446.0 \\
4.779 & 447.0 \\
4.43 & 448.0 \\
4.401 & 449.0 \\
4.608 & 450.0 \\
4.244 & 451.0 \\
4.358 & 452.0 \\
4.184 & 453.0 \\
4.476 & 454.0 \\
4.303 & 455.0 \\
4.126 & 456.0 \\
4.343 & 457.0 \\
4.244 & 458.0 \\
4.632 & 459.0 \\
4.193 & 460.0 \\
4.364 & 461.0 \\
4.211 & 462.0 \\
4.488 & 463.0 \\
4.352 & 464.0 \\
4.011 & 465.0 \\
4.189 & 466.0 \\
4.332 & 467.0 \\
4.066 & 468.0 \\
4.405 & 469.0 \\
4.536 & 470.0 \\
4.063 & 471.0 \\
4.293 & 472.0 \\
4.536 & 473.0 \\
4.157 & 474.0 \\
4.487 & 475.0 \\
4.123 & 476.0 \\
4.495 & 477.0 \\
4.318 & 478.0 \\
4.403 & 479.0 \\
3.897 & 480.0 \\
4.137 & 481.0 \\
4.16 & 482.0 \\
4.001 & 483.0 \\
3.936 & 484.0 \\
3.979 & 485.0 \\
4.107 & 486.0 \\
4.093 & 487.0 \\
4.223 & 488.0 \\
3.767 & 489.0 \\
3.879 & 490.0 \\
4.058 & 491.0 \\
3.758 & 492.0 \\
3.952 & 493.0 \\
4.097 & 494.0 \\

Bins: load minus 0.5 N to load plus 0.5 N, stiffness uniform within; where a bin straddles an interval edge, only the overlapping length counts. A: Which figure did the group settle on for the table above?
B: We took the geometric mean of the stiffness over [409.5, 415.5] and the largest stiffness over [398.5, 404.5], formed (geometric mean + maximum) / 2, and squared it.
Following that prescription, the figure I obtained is 23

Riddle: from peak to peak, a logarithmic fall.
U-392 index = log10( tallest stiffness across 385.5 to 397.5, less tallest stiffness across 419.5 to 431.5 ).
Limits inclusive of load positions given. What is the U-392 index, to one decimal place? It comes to -0.2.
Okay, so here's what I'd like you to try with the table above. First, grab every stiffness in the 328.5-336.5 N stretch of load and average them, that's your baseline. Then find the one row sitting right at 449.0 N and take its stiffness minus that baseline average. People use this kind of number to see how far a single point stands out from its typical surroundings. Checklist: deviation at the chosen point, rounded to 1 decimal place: -0.4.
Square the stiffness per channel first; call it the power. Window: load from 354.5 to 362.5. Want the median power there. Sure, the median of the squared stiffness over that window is 30.3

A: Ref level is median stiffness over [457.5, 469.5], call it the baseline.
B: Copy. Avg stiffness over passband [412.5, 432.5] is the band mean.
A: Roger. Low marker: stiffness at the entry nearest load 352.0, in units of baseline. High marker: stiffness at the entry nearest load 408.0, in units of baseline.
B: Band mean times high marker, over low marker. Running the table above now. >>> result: 3.8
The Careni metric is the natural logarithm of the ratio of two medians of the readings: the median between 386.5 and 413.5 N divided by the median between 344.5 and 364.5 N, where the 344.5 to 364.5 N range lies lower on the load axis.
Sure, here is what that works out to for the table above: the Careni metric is -0.14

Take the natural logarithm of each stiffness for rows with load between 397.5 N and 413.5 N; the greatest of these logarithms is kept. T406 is 1.61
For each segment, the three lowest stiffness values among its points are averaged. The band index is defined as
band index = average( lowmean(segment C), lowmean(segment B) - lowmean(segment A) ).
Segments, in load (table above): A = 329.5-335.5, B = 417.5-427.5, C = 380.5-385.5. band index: 2.30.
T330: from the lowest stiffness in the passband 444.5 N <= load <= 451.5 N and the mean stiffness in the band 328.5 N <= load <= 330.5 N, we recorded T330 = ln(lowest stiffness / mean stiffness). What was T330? -0.10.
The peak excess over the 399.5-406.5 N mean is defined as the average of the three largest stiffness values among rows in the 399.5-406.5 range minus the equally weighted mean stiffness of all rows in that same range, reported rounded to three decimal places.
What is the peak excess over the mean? 0.208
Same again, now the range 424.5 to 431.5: 0.156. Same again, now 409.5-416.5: 0.194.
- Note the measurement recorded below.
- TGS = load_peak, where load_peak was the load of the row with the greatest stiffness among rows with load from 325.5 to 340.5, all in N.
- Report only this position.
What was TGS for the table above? 338.0 N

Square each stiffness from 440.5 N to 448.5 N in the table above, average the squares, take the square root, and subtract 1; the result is 3.61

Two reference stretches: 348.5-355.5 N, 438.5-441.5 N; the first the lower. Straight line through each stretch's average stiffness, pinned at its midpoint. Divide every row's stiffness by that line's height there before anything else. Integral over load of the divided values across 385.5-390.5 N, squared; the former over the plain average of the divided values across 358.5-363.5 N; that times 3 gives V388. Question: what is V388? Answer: 77.3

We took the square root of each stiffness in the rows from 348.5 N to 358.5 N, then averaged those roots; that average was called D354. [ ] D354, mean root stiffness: 2.34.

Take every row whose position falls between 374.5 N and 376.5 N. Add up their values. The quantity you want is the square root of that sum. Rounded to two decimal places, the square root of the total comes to 3.09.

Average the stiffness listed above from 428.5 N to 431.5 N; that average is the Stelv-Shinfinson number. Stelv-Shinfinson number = 4.6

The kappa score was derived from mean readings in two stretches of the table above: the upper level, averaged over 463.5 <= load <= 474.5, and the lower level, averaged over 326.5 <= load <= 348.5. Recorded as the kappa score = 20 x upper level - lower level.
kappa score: 80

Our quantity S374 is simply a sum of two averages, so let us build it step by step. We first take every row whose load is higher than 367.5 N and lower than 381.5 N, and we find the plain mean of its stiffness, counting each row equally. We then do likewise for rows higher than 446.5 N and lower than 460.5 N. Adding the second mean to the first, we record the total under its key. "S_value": 9.24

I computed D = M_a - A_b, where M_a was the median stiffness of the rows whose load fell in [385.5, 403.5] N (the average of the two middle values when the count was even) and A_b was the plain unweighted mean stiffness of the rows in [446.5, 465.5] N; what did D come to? 0.54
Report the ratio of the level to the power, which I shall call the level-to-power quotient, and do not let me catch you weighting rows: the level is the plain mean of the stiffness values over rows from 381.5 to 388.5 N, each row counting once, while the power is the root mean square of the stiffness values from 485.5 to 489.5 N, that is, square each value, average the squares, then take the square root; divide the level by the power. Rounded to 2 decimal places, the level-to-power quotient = 1.26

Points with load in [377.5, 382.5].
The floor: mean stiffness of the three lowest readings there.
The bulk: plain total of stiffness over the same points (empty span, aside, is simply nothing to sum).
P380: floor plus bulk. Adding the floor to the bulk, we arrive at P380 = 28.5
